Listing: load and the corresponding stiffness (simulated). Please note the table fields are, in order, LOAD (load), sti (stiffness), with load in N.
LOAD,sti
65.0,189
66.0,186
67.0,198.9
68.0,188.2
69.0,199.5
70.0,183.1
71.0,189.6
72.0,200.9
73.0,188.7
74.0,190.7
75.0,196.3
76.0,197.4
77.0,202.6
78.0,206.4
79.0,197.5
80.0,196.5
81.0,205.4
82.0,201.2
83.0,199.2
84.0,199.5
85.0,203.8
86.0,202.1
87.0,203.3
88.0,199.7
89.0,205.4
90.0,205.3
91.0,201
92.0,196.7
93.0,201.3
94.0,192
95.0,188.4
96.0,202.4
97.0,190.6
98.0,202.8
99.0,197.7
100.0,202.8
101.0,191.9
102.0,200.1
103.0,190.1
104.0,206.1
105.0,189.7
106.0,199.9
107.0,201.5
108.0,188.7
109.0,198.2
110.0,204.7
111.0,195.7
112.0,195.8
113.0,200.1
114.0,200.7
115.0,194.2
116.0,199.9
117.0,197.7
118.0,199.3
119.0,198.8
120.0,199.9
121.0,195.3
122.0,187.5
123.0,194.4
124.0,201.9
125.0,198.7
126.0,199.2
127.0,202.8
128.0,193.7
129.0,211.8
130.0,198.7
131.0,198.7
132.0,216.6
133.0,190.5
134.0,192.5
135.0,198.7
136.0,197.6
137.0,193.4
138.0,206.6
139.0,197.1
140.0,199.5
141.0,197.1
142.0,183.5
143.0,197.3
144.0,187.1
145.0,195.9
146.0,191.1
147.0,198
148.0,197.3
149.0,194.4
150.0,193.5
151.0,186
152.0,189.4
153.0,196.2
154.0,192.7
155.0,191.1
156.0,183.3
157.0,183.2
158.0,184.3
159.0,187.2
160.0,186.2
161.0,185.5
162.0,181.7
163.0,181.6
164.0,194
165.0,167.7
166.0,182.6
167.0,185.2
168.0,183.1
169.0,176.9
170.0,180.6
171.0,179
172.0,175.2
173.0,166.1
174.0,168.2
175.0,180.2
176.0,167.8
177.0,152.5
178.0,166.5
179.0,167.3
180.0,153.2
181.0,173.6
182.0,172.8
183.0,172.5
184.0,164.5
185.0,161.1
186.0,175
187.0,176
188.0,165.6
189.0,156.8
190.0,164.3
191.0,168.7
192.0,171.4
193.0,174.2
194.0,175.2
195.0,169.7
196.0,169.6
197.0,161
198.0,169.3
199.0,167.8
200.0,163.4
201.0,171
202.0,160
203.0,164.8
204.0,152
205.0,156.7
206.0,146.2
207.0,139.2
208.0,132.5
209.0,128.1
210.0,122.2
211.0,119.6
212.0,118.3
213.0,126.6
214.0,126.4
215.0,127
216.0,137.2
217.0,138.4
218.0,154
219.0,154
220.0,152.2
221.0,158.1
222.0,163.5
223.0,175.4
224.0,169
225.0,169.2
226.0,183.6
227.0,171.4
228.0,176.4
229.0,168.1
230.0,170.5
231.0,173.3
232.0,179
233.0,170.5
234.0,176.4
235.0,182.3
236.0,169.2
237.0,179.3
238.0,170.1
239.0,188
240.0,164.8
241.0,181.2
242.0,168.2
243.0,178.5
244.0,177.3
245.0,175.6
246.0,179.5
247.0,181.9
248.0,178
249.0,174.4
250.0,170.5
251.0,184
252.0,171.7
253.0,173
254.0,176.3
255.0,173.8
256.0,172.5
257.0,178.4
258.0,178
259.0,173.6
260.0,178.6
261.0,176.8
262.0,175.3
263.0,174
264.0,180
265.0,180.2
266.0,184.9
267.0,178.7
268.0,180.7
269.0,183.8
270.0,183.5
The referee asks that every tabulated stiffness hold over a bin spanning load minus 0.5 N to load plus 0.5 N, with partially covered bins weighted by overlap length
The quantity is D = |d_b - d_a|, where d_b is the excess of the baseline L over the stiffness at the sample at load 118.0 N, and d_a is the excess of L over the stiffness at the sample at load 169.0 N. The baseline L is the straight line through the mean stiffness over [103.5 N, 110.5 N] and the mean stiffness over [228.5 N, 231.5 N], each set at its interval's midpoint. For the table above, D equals 11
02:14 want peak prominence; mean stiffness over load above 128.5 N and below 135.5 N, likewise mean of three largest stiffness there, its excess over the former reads 8.0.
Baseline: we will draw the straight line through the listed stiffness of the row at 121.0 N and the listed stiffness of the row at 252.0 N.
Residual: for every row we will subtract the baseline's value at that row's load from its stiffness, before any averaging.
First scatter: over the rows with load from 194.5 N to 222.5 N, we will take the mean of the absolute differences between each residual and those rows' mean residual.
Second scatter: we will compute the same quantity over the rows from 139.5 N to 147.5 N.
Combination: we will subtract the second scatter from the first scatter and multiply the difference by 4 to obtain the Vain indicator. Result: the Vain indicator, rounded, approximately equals 41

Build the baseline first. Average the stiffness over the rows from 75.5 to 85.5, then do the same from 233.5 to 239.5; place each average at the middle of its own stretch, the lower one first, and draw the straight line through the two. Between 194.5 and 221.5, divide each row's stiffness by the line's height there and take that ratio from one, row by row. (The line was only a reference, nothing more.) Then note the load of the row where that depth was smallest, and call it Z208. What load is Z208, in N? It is 201.0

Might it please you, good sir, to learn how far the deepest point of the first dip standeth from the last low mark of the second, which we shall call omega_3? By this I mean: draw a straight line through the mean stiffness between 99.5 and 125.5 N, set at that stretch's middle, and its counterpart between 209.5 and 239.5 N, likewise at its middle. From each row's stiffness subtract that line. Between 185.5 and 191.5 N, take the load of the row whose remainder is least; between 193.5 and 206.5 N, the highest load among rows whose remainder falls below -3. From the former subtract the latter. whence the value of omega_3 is -17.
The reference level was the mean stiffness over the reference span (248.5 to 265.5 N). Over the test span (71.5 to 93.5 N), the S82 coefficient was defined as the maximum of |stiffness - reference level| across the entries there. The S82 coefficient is 30.5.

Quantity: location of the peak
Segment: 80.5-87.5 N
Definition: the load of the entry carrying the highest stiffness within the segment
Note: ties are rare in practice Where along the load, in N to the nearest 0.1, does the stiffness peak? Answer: 81.0 N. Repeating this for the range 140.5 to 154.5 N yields 147.0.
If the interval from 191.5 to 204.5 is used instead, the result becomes 194.0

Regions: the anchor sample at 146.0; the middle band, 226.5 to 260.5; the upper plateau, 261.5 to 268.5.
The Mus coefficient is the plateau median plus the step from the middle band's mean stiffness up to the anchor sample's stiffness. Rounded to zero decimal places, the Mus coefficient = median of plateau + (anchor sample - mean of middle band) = 196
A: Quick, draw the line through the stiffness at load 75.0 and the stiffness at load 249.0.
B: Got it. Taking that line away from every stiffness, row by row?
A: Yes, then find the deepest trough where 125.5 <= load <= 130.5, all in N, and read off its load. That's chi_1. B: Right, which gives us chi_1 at 128.0 N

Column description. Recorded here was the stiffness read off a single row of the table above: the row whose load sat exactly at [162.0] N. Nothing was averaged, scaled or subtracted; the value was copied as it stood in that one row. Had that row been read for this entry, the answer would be 181.7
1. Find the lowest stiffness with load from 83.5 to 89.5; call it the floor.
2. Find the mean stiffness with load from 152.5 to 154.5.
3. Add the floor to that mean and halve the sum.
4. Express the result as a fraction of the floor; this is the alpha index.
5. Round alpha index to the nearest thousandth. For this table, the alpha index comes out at 0.987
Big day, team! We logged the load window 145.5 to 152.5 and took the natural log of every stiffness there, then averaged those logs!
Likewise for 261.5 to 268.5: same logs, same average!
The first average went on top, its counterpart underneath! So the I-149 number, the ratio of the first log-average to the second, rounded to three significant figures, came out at 1.01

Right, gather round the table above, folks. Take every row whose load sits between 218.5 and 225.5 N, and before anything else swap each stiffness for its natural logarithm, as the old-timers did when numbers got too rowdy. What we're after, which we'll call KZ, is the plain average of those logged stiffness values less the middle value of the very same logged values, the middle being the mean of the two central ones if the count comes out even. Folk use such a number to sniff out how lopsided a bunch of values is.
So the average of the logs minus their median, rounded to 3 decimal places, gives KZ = -0.004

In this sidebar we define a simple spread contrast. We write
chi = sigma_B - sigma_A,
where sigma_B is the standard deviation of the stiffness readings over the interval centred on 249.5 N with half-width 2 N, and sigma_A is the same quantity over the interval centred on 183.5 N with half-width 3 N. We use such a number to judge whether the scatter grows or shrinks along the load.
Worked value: 0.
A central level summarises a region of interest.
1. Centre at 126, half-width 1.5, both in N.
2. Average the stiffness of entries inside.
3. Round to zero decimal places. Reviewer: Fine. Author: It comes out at 200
